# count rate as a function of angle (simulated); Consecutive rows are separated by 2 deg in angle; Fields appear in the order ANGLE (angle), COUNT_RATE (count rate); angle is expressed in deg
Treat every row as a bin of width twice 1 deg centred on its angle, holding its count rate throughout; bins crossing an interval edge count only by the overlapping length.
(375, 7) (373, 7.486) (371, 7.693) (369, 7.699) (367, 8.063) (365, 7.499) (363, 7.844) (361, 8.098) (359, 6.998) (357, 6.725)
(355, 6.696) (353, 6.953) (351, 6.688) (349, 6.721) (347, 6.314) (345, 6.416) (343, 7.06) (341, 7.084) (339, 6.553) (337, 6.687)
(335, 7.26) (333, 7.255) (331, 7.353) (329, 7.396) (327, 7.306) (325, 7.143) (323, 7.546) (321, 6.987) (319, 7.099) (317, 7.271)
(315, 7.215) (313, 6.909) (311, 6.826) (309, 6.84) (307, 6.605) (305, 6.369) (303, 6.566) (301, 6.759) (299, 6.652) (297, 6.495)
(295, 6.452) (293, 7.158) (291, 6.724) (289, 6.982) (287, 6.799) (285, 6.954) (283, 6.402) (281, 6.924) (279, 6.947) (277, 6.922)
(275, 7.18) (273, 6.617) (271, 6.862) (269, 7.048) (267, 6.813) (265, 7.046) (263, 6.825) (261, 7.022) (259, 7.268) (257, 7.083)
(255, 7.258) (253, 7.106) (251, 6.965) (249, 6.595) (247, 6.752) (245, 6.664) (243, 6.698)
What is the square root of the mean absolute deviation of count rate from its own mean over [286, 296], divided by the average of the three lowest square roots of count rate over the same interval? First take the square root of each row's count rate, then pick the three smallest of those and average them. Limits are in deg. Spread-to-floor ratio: 0.172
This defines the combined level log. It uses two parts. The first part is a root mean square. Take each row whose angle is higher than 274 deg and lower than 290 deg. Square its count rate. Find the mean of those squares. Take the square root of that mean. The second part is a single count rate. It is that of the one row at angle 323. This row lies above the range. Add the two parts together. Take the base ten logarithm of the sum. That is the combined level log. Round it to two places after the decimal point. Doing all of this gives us 1.16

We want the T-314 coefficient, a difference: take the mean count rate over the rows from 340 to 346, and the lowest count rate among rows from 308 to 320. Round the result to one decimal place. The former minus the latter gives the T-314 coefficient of 0.0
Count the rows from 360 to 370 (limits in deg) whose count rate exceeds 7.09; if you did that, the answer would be 5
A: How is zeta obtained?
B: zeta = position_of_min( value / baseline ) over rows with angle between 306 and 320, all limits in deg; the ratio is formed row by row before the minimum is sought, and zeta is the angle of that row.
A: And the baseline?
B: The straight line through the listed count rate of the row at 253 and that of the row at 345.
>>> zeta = 307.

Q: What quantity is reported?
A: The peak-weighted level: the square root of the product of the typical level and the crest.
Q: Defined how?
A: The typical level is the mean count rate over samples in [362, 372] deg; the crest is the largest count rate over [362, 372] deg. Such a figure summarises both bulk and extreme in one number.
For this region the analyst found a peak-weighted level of 7.91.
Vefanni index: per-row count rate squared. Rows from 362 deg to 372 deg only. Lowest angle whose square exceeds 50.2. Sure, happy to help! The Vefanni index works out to 363 deg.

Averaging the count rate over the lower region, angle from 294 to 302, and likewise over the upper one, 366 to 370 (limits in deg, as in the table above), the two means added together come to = 14.5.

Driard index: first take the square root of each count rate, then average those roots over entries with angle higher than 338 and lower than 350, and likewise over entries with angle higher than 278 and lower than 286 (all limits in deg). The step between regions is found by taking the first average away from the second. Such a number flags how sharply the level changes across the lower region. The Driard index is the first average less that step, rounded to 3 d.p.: 2.564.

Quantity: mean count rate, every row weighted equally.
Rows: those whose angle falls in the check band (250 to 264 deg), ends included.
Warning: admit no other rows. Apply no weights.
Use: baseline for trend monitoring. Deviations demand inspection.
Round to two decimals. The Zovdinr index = 7.08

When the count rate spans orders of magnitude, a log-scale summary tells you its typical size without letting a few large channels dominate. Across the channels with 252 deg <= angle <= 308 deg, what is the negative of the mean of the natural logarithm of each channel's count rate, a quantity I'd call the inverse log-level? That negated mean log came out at -1.92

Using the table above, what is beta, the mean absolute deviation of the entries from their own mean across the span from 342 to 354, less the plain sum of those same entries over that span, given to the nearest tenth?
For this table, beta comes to -39.9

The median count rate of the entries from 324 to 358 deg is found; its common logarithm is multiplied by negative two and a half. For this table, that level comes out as -2.11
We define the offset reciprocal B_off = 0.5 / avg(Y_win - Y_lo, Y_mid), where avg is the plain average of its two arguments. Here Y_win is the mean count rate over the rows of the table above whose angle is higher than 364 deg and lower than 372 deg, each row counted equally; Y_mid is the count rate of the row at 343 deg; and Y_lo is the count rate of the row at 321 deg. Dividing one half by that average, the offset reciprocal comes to 0.128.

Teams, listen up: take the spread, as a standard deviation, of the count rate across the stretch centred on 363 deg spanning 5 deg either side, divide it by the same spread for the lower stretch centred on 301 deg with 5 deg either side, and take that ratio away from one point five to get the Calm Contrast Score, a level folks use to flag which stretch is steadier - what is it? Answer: -1.6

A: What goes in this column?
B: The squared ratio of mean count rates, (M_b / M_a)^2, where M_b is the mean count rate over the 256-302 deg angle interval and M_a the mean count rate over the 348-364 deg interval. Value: 0.94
